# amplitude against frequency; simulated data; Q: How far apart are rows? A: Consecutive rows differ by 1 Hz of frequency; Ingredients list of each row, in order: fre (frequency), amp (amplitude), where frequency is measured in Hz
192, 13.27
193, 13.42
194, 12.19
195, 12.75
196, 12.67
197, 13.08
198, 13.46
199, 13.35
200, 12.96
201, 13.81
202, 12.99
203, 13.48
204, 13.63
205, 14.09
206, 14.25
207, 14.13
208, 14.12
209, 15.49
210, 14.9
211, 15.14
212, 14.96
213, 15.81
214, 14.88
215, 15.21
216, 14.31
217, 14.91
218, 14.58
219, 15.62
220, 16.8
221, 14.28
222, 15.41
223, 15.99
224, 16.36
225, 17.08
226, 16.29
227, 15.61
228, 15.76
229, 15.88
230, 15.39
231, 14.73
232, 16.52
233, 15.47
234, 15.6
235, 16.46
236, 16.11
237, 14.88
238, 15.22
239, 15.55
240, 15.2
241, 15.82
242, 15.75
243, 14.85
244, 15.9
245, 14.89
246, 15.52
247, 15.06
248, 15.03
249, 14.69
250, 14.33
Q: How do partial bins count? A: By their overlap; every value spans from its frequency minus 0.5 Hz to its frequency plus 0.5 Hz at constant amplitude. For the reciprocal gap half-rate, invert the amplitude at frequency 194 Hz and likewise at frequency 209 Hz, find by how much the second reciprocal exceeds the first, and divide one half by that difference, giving -29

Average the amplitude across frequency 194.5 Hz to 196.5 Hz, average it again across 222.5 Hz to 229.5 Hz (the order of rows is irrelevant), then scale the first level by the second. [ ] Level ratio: 0.79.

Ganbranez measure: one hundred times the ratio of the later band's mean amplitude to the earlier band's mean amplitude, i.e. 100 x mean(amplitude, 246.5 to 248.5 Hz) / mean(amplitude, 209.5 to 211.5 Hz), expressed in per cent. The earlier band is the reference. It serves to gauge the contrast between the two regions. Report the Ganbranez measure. 100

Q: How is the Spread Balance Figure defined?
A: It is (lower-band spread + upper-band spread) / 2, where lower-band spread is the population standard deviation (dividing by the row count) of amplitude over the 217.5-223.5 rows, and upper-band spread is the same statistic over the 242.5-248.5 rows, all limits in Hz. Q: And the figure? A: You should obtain 0.61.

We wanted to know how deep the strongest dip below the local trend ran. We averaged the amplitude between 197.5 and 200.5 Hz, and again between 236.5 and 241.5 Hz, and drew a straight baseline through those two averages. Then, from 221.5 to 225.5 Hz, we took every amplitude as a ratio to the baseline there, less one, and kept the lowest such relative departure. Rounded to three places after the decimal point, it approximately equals 0.066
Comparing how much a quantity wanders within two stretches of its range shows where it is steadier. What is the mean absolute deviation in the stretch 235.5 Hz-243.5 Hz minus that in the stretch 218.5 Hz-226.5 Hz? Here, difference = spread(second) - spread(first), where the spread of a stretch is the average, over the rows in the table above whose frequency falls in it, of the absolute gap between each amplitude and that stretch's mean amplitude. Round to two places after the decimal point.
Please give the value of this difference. -0.27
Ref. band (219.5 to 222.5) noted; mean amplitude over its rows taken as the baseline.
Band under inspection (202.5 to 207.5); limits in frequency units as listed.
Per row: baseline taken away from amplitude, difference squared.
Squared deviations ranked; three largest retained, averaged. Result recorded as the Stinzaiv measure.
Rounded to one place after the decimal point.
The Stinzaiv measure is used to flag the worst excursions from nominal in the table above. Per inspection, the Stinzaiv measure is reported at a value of 3.2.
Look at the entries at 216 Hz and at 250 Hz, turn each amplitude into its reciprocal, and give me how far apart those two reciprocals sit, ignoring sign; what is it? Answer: 0.000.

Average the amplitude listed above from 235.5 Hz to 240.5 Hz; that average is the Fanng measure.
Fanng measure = 15.4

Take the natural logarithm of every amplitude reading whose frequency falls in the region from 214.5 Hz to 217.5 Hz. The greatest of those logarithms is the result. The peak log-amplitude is 2.72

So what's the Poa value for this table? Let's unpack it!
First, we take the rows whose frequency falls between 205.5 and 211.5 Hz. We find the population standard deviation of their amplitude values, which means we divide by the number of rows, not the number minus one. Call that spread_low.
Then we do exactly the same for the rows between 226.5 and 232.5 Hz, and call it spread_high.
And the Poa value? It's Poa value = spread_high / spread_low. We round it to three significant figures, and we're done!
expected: 1.01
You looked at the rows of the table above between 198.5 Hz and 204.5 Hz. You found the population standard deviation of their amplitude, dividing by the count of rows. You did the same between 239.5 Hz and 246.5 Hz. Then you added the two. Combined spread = 0.72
